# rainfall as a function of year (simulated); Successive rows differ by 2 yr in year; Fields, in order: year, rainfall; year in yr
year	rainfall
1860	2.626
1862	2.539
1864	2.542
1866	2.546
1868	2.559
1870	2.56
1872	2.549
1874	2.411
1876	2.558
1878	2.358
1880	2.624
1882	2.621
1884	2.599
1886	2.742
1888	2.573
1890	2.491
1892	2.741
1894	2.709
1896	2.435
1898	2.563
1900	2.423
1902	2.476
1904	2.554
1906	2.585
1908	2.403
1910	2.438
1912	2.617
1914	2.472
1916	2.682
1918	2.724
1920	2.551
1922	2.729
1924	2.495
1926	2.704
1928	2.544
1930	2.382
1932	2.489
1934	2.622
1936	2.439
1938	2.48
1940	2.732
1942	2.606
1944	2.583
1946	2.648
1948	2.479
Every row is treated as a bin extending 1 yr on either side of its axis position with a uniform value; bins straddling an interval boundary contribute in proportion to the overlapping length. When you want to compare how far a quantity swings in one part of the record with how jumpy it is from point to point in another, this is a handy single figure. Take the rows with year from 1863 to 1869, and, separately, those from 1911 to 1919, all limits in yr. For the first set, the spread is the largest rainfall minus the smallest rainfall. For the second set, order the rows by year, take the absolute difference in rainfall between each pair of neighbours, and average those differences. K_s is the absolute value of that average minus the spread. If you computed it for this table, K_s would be 0.12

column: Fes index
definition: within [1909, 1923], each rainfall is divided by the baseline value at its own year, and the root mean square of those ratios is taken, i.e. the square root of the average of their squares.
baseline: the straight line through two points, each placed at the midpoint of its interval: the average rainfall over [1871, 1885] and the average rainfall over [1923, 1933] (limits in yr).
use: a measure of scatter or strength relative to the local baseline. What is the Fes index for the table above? 1.03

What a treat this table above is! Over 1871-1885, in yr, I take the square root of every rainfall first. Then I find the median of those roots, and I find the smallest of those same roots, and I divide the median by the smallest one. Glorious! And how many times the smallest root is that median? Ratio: 1.042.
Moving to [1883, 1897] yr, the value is 1.033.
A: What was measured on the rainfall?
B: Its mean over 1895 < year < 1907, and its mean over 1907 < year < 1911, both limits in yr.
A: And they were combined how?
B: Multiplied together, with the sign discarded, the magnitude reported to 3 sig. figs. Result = 6.07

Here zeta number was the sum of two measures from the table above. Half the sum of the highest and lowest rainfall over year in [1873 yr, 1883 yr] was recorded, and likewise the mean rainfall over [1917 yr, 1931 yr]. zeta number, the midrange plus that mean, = 5.08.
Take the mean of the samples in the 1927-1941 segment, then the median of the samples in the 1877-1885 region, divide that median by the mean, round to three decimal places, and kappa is 1.033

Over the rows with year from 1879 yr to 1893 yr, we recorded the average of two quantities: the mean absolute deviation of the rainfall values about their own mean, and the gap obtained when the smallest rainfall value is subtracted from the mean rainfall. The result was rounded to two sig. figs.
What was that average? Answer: 0.10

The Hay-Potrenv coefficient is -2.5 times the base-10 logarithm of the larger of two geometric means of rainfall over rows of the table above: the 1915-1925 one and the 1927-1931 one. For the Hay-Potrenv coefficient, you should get -1.05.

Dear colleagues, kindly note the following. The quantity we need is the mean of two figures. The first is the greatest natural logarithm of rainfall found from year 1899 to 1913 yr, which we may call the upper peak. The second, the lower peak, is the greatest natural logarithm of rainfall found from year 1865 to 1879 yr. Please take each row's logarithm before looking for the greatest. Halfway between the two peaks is 0.95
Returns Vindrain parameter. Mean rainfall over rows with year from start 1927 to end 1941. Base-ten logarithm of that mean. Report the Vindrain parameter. 0.403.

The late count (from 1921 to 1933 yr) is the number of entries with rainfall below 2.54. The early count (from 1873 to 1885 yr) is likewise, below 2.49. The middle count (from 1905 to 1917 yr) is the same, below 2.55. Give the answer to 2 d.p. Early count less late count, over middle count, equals -0.33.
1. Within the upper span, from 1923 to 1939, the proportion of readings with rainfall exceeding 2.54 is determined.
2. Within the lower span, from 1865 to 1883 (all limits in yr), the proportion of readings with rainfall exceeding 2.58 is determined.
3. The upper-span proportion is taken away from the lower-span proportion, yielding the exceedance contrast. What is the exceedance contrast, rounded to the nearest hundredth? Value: -0.15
